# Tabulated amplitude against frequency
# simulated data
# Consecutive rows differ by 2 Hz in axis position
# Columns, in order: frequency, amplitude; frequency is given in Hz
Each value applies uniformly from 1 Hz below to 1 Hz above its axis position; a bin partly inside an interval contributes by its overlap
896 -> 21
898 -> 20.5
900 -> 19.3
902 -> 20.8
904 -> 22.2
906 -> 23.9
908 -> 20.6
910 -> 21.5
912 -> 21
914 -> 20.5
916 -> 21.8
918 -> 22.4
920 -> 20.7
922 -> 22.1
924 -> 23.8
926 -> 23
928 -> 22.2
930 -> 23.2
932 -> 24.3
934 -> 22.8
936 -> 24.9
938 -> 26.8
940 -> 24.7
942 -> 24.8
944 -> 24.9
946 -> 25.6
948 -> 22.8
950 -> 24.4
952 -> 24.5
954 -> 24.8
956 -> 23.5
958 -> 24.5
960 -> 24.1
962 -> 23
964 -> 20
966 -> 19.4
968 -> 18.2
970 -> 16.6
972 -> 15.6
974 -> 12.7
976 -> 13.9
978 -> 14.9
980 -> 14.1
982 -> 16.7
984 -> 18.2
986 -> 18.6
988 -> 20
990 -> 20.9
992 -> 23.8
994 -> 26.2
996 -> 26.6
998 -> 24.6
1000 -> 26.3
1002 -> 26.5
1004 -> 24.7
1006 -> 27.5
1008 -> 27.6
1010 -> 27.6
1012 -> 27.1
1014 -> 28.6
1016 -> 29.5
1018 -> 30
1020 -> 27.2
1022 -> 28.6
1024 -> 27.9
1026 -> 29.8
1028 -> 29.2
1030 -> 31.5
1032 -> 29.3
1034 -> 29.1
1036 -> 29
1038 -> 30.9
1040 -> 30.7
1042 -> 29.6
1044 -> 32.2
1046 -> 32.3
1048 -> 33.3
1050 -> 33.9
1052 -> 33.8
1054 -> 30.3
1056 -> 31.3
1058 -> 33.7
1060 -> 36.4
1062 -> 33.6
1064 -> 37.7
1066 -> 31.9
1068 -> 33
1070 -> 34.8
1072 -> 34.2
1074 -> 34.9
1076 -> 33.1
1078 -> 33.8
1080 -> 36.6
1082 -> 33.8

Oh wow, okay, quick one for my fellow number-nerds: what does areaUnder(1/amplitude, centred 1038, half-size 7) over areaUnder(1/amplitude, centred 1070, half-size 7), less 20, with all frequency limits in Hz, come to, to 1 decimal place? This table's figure -18.9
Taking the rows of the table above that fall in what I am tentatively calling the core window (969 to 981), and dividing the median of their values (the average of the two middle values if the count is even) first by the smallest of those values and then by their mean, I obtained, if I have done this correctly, 0.078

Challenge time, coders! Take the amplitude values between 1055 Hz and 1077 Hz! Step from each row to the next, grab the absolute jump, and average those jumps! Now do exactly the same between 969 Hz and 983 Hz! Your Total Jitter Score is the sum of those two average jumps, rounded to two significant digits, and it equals 4.0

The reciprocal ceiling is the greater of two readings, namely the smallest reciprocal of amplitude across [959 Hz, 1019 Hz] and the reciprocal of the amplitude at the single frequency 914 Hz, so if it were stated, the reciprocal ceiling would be 0.0488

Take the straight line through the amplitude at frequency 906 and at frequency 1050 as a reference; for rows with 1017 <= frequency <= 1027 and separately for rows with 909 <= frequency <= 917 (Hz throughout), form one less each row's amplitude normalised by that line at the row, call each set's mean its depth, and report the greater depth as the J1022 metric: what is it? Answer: 0.131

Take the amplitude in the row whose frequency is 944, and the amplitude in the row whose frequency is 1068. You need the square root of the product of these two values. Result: 28.7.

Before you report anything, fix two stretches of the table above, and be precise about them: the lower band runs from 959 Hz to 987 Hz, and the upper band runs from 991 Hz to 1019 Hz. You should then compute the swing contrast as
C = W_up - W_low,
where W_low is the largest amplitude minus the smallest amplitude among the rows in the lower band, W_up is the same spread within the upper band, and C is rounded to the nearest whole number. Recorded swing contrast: -5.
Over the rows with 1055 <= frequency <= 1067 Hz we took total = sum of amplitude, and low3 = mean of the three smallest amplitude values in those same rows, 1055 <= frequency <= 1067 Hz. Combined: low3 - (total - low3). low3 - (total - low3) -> -140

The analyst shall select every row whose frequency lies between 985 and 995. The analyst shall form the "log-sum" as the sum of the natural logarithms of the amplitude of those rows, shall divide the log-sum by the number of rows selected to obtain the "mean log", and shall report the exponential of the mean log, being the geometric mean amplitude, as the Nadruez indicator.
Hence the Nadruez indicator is 22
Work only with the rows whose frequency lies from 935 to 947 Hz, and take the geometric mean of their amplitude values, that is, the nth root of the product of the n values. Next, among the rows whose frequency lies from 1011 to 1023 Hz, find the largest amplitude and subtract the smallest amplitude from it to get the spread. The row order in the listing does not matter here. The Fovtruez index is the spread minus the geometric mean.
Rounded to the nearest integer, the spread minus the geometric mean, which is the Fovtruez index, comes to -22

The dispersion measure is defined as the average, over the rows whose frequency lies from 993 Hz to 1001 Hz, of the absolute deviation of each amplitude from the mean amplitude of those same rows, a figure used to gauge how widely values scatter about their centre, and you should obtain 0.66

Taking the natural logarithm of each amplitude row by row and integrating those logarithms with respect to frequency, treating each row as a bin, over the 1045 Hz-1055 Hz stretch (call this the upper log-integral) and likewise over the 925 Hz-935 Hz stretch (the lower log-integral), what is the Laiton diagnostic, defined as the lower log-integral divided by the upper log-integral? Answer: 0.900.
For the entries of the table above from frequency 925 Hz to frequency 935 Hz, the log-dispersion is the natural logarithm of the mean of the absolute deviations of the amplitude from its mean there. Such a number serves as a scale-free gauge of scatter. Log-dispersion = -0.7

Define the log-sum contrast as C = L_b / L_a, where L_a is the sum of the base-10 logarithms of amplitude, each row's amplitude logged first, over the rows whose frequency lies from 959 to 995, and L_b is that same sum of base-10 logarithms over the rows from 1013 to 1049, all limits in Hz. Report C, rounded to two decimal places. 1.17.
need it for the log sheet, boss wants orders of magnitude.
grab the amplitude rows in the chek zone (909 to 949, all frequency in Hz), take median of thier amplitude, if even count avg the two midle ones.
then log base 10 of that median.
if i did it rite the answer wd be 1.36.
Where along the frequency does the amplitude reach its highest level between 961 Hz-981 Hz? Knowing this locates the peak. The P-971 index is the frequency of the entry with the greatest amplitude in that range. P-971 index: 962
